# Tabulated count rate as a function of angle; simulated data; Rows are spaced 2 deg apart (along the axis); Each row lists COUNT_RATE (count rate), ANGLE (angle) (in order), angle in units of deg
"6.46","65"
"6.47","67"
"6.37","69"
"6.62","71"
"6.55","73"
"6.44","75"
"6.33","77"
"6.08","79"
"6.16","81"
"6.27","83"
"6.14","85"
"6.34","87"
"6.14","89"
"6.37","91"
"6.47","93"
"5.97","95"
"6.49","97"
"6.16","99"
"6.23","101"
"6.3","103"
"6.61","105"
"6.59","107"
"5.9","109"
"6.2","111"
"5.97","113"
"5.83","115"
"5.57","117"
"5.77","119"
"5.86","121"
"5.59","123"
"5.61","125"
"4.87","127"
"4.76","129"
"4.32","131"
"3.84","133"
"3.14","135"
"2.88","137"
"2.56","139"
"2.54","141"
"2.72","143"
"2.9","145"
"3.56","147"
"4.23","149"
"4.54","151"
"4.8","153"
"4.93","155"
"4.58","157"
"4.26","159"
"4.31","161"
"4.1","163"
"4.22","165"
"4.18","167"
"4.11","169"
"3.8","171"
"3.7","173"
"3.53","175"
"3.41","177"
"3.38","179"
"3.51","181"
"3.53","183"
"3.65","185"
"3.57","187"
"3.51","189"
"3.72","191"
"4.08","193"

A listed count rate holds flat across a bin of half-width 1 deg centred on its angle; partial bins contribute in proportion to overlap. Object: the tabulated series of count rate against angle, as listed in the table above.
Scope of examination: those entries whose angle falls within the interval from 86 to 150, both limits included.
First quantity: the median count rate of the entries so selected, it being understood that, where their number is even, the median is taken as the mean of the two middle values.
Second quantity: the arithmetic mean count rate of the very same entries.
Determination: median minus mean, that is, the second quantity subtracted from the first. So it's 0.67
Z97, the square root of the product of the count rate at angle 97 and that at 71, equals 6.6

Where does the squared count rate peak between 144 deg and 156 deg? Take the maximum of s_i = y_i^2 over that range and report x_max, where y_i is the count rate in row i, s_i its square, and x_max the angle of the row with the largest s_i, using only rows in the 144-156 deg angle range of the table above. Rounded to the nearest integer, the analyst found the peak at 155 deg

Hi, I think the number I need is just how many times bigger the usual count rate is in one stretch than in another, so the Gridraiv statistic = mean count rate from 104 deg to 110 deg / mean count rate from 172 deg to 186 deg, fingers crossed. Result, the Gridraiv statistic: 1.8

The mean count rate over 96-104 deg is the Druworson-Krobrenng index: 6.3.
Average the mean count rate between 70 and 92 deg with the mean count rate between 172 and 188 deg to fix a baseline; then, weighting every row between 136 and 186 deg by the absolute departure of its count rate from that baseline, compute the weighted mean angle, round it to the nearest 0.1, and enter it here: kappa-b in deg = 159.2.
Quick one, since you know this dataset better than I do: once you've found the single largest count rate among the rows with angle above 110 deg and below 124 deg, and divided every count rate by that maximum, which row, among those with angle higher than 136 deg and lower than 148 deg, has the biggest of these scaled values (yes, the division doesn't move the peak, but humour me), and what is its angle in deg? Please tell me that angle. 147 deg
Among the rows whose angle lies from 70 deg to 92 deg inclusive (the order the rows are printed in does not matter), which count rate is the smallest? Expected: 6.08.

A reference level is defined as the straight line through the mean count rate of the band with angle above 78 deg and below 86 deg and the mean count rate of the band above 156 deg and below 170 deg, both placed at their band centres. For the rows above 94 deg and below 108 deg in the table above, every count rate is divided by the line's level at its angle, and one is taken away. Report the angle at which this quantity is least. 95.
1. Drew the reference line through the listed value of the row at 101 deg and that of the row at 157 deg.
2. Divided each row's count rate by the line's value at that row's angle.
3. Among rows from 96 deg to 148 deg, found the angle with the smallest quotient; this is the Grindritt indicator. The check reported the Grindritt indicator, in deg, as 139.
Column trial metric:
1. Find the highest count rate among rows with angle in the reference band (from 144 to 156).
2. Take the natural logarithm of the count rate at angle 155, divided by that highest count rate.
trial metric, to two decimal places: 0.00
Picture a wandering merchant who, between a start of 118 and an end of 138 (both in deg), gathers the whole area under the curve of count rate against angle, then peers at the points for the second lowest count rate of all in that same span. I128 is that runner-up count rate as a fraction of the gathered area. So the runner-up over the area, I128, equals 0.034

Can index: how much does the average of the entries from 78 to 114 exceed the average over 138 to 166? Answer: 2.4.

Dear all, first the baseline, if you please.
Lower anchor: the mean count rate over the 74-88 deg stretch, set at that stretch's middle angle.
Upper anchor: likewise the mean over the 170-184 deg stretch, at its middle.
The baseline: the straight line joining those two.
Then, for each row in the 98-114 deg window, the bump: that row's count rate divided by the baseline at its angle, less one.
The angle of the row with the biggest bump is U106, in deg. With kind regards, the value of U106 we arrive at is 107 deg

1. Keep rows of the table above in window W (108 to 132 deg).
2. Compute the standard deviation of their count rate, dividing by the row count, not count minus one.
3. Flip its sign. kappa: -0.54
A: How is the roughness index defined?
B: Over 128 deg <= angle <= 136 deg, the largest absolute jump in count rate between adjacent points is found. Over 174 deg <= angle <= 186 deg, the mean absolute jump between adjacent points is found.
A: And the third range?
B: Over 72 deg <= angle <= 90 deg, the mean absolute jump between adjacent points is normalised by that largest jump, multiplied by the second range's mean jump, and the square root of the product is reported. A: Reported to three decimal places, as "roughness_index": 0.134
